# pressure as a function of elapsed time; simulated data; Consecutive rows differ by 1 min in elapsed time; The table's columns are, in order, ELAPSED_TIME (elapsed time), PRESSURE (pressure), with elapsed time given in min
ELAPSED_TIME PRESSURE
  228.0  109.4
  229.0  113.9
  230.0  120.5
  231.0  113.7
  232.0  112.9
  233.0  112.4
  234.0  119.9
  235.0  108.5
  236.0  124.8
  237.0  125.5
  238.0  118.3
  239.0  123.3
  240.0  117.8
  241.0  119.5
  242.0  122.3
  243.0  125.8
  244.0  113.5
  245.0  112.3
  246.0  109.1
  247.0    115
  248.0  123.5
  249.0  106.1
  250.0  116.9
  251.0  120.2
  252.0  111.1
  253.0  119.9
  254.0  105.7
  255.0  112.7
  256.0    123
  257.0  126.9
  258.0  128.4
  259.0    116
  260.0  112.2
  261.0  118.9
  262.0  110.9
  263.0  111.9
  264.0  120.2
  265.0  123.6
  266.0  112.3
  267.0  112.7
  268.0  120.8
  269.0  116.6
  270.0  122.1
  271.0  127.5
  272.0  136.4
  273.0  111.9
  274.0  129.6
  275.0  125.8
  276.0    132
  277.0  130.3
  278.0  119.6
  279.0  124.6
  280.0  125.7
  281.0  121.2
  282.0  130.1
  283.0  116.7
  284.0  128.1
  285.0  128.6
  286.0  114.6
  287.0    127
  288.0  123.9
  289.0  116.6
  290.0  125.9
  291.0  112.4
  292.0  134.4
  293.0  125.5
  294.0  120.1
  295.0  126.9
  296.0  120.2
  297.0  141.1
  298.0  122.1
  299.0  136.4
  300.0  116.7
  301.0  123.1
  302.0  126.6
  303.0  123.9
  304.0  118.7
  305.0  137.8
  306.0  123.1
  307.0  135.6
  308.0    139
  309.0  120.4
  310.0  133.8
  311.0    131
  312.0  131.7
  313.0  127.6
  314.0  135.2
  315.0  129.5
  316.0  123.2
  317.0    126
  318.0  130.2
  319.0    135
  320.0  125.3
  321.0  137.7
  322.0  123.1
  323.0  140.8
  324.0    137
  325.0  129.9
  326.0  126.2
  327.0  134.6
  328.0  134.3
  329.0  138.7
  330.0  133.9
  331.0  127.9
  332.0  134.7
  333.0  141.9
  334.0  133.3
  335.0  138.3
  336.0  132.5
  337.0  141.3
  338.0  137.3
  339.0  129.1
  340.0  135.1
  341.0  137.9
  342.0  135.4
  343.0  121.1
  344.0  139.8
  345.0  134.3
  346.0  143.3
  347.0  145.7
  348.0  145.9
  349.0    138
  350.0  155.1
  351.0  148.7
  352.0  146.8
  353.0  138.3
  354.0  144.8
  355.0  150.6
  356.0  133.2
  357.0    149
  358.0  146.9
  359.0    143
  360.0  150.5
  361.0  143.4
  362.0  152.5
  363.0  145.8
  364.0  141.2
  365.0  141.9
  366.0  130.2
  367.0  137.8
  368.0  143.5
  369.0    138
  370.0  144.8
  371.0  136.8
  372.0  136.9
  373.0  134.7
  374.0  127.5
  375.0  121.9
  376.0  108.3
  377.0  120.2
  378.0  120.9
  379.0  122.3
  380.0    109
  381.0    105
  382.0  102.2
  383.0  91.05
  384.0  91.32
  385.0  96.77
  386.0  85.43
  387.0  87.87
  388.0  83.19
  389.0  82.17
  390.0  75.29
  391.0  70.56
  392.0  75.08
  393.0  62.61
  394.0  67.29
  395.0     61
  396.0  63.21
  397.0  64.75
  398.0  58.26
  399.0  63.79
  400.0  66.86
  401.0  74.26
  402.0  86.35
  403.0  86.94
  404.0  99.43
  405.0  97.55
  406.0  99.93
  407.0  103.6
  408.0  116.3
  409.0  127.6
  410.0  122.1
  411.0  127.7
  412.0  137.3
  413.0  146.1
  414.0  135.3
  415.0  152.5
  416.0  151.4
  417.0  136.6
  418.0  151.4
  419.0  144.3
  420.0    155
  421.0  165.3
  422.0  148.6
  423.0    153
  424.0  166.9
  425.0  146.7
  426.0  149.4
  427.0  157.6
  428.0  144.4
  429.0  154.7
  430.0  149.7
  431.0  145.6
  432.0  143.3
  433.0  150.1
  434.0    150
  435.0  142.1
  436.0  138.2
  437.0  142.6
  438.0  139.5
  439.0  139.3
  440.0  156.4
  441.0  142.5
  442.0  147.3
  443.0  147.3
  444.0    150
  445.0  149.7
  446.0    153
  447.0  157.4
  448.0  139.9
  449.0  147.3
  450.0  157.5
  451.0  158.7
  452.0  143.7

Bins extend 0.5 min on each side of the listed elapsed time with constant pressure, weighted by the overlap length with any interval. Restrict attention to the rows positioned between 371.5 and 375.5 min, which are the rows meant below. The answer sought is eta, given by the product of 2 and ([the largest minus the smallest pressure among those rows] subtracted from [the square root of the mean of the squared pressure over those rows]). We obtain 231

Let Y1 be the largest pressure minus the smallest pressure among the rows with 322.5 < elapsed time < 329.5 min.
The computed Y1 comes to 14.6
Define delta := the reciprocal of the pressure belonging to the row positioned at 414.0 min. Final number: 0.0074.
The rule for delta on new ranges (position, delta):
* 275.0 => 0.0079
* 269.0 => 0.0086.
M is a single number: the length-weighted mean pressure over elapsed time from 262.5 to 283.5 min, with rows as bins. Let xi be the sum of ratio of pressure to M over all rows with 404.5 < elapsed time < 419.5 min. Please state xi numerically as 15.9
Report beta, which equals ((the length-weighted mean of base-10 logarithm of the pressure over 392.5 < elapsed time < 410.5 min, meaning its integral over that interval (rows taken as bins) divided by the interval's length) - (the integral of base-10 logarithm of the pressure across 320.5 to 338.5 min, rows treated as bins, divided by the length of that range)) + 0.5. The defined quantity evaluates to 0.28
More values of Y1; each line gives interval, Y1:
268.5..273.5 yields 24.5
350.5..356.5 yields 17.4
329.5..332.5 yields 6.8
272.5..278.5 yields 20.1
